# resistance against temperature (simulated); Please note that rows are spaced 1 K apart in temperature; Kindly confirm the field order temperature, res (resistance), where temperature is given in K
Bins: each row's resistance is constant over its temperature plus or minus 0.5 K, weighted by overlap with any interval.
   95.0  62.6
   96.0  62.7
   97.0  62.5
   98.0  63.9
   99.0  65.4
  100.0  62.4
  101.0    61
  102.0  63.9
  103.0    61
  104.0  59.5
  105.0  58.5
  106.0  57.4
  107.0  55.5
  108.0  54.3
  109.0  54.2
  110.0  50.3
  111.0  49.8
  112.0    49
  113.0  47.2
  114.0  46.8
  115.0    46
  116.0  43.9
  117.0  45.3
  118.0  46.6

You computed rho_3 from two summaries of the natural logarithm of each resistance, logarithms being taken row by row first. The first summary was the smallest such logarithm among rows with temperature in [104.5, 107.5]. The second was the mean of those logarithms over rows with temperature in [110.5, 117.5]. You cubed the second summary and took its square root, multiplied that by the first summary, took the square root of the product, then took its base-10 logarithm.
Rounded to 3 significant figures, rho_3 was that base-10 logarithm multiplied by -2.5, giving -1.85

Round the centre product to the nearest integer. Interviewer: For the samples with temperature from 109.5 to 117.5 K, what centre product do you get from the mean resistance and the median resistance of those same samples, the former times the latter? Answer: 2223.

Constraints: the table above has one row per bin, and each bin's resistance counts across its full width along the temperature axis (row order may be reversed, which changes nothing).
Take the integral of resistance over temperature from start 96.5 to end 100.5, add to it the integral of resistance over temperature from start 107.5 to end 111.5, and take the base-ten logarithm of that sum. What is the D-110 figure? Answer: 2.67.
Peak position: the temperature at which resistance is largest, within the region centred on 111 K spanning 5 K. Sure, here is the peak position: 109.0 K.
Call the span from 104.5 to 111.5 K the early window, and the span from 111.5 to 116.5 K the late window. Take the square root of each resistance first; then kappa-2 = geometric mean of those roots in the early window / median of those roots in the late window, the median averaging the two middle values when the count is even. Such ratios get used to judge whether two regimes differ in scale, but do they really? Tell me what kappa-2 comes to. 1.08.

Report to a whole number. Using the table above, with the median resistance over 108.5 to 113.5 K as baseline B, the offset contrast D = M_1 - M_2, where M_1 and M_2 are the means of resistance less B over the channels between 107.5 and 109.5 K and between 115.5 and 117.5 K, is 10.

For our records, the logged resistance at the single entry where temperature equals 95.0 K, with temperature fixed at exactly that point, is 62.6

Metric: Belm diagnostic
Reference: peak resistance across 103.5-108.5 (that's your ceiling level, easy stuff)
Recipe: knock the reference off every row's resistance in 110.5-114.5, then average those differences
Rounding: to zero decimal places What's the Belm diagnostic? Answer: -11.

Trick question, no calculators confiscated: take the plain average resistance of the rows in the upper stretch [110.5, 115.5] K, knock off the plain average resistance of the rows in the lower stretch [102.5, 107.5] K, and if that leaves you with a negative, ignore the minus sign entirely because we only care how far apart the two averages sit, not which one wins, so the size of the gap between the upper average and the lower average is 10.6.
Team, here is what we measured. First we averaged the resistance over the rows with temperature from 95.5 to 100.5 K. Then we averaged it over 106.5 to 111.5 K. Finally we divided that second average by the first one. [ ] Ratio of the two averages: 0.833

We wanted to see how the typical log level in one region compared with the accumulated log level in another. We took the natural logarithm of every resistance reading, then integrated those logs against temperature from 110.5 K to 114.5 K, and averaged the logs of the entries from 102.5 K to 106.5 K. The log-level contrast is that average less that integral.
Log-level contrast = -11.4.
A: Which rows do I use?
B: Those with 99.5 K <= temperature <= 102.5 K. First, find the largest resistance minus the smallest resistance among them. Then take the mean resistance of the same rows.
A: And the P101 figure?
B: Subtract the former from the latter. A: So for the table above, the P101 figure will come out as 60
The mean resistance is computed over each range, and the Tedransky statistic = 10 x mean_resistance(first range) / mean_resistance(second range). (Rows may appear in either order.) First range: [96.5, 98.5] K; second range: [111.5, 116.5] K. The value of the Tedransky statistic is 13.6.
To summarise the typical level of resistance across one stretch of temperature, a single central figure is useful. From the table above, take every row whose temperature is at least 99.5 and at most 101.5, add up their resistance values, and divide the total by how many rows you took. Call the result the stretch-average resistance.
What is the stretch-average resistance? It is 62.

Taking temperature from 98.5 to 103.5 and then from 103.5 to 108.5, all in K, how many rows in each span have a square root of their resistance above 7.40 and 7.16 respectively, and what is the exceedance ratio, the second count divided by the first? 1.0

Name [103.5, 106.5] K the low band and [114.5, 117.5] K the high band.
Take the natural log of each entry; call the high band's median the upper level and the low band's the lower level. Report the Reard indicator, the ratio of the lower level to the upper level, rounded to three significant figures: 1.07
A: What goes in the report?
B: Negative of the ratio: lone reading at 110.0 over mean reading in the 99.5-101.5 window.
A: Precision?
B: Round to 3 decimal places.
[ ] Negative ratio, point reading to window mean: -0.815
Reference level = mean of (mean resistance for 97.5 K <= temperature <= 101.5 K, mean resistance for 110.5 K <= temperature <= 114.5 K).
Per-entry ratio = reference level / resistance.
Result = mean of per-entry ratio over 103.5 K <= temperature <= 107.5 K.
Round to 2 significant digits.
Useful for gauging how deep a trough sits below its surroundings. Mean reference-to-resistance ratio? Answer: 0.97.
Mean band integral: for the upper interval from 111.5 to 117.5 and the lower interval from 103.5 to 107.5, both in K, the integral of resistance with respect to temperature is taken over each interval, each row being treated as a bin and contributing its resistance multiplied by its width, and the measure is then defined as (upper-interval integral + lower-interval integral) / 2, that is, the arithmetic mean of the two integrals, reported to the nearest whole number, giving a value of 255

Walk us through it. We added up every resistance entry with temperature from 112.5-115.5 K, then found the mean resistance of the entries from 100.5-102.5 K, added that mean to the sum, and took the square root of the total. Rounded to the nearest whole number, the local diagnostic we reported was 14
